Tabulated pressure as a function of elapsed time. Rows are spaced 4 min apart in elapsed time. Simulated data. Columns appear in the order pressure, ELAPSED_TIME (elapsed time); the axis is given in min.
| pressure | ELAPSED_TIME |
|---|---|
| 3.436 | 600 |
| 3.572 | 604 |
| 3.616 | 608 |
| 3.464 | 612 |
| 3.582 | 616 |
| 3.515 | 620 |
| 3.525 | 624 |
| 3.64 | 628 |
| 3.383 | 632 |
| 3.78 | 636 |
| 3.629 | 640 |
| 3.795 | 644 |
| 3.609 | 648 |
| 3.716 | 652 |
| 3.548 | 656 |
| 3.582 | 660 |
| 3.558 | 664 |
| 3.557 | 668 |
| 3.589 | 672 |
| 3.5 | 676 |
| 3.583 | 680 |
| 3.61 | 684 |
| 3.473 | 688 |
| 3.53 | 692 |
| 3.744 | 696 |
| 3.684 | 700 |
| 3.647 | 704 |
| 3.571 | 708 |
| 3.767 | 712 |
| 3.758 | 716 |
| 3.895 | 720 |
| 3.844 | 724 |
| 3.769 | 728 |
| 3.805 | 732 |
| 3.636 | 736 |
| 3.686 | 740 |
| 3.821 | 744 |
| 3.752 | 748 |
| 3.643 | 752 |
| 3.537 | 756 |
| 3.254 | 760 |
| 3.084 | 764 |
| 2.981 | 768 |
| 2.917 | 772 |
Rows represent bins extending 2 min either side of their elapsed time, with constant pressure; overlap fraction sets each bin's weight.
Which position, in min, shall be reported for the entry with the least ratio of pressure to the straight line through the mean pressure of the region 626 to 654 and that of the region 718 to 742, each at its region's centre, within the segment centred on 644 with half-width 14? 632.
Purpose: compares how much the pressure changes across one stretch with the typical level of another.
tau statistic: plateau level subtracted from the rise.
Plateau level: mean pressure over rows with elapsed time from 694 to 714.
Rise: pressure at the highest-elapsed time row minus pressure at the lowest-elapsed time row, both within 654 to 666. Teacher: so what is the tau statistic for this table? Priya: -3.67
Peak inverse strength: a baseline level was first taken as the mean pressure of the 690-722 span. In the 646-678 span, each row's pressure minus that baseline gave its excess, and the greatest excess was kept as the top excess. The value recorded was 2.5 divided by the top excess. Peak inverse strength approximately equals 152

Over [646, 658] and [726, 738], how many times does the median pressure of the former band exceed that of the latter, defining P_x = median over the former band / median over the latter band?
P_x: 0.96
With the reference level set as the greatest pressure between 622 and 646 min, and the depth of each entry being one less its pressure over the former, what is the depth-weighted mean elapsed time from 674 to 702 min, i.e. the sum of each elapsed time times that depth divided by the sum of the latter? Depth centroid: 685.8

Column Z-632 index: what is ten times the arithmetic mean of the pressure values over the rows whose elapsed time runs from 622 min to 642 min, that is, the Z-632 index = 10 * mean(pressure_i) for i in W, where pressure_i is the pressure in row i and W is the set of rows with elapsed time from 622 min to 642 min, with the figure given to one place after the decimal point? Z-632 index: 35.9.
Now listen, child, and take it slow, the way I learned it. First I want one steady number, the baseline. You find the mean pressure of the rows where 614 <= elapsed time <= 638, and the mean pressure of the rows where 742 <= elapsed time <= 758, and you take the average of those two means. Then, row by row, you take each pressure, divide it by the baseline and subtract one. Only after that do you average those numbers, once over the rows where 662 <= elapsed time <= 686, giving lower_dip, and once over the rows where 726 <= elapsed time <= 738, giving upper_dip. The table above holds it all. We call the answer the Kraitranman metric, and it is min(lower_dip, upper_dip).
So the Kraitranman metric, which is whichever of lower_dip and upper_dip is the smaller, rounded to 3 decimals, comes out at -0.017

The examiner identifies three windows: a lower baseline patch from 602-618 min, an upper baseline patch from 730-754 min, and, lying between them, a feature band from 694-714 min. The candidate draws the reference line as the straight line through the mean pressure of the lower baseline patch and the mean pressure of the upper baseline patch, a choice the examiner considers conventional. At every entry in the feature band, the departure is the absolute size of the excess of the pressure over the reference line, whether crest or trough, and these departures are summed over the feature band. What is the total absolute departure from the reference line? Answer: 0.31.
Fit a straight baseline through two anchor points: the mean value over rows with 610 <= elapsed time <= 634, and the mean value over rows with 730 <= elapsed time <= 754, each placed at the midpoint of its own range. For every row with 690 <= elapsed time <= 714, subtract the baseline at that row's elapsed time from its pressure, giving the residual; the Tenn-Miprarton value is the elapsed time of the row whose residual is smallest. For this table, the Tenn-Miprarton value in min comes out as 692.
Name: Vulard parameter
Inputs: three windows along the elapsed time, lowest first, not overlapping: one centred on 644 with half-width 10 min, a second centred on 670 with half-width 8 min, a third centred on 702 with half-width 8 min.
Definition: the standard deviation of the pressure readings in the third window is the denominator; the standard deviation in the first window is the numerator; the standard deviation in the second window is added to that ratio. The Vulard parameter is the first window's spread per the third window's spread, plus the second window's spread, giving 1.2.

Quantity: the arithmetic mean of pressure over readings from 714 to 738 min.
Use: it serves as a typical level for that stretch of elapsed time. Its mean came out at 3.78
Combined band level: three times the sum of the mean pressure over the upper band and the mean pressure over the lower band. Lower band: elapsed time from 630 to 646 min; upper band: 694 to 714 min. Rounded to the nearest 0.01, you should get 21.99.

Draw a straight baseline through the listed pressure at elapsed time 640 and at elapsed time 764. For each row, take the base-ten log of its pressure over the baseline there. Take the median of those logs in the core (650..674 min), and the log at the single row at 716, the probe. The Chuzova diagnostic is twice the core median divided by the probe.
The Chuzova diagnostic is 0.20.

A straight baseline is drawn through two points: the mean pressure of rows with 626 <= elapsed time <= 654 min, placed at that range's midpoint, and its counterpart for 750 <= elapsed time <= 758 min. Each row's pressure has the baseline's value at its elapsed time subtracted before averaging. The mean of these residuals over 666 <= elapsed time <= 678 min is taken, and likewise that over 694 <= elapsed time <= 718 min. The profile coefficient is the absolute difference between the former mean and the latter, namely 0.164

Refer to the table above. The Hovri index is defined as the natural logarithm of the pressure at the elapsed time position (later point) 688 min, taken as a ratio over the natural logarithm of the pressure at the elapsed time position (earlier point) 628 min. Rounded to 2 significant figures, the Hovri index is 0.96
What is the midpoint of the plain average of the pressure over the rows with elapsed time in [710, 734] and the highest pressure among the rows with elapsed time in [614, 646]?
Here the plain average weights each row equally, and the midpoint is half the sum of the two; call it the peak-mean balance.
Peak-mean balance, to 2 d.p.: 3.80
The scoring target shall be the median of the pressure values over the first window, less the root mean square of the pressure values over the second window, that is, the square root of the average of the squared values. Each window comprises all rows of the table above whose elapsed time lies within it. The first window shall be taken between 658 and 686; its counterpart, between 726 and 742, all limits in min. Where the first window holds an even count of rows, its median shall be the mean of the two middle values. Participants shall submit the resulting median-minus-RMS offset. -0.143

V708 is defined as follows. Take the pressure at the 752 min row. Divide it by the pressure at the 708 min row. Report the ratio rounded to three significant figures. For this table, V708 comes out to 1.02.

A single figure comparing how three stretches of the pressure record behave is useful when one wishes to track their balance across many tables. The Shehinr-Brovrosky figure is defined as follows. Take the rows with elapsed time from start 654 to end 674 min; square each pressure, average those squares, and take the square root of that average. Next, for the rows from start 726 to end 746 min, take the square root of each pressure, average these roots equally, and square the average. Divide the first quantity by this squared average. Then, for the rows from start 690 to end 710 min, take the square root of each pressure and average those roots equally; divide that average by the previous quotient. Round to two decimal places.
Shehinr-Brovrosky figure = 2.00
